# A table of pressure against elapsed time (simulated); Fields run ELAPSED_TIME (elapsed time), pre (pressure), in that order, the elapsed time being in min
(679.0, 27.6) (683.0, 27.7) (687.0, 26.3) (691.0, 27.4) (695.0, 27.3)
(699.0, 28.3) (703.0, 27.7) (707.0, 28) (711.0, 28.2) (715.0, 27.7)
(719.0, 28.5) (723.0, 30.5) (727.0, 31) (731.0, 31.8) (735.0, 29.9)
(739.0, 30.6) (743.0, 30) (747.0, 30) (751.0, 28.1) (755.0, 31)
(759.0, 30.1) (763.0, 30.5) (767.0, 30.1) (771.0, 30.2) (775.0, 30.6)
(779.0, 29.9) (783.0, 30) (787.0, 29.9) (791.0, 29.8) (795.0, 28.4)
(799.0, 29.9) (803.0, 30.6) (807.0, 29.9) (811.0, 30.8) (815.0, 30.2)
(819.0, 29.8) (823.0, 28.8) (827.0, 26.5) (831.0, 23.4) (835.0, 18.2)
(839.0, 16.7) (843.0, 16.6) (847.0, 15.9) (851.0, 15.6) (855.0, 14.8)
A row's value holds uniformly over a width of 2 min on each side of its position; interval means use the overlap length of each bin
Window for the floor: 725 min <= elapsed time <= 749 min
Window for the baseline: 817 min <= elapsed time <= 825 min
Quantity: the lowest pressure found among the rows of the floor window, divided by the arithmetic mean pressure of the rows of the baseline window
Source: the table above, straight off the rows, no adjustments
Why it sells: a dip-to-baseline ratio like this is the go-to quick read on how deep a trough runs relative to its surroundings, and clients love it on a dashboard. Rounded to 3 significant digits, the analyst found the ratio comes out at 1.02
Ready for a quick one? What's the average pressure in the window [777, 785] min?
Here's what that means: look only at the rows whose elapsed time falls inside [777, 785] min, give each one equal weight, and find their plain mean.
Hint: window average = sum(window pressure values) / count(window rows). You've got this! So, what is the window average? 30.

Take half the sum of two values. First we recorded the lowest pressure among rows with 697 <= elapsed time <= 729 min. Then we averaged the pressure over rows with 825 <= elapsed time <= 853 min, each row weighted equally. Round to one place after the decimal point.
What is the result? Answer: 23.3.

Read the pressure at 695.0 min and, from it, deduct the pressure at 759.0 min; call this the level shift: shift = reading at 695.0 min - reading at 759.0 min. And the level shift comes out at -2.8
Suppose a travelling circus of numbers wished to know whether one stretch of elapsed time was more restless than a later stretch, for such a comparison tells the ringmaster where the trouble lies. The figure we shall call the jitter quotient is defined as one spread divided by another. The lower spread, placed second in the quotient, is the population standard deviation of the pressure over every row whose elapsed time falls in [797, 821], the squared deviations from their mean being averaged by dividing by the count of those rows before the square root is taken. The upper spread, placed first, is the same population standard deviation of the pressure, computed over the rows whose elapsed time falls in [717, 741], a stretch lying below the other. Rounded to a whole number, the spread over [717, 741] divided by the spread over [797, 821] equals 3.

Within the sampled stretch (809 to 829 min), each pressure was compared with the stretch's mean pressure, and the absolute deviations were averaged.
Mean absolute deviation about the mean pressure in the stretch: 1.3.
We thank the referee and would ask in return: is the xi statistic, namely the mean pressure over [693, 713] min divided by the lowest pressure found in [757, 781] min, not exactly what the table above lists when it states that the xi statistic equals 0.93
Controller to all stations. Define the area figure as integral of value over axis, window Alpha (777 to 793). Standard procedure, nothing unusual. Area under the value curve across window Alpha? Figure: 478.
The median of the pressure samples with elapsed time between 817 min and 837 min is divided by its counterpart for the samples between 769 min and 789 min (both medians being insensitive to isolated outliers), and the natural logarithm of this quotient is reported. -0.12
